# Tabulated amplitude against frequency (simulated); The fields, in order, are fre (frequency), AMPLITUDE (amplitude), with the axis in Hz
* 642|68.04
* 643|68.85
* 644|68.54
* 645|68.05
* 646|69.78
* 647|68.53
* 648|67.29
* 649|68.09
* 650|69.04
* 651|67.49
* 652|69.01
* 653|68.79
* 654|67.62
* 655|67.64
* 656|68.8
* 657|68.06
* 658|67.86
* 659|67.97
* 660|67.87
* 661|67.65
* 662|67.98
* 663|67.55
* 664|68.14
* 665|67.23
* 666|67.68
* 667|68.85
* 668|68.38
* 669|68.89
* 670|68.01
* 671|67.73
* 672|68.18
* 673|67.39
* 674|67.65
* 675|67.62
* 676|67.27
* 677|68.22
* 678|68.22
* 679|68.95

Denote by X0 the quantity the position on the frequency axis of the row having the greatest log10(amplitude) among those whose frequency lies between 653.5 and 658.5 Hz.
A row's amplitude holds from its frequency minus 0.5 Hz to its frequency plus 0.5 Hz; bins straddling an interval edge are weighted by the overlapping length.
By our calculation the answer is 656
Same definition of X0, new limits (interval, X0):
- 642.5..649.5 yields 646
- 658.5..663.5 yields 662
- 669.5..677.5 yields 677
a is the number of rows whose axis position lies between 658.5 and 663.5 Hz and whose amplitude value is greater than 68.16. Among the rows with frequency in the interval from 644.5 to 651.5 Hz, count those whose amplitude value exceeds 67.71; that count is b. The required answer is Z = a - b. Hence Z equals -5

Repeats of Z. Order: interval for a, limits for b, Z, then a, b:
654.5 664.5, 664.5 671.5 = -4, 1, 5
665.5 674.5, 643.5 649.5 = -1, 4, 5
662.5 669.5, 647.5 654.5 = -1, 3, 4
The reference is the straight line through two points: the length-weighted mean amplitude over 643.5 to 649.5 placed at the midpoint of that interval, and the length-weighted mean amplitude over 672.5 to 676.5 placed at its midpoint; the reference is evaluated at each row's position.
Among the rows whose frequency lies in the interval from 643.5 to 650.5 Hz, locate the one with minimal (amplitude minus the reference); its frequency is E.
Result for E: 648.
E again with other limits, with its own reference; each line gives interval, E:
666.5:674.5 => 673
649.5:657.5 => 651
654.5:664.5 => 655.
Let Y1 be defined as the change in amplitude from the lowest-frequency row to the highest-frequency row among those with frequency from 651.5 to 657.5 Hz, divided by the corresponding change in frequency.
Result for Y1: -0.2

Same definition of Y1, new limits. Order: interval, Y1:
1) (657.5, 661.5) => -0.1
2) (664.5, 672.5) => 0.1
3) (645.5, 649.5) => -0.6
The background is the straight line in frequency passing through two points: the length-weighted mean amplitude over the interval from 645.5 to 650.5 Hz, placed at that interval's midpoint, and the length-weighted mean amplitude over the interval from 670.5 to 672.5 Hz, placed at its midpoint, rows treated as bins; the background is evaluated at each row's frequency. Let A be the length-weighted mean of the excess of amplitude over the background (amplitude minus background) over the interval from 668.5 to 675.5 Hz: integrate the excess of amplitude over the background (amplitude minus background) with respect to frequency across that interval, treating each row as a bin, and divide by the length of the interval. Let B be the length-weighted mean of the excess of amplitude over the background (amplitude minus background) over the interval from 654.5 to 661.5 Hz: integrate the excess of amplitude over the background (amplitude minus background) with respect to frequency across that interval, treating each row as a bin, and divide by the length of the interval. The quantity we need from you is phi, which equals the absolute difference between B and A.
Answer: 0.3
